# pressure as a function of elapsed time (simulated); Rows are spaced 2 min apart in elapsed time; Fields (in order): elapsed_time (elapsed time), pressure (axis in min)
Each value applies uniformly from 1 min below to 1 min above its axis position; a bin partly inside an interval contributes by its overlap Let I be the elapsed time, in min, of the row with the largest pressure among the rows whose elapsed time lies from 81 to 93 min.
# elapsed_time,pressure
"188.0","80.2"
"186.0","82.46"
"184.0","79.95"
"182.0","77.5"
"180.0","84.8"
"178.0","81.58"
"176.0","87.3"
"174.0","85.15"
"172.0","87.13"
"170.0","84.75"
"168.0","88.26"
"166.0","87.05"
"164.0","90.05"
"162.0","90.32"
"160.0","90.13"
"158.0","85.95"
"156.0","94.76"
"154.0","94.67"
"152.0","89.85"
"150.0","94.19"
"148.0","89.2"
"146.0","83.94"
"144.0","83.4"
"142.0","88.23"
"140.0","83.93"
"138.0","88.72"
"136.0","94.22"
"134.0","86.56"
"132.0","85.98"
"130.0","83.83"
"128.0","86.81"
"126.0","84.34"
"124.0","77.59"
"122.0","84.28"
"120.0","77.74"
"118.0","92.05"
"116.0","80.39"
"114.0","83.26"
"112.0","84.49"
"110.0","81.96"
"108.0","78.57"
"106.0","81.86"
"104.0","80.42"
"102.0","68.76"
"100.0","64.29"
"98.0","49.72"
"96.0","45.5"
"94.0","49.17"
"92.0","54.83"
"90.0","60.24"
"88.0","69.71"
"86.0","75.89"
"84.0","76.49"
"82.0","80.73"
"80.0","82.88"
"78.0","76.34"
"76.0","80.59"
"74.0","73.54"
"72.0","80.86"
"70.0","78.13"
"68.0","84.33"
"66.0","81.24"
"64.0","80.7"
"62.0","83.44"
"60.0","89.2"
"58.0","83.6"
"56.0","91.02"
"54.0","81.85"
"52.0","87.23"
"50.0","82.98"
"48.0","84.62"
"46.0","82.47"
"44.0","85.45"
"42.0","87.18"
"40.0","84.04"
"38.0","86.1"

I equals 82.0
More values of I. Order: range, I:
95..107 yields 106.0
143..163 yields 156.0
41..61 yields 56.0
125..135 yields 128.0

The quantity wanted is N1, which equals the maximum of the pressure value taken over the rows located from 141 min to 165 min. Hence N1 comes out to 94.76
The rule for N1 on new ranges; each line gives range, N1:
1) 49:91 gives 91.02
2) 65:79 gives 84.33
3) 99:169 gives 94.76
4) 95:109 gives 81.86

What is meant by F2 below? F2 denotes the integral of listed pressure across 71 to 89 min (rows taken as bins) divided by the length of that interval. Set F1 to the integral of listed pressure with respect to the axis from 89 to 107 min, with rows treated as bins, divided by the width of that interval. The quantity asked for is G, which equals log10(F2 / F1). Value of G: 0.099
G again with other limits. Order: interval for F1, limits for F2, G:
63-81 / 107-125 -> 0.013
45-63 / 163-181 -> 0.005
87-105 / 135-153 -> 0.166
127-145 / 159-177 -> 0.005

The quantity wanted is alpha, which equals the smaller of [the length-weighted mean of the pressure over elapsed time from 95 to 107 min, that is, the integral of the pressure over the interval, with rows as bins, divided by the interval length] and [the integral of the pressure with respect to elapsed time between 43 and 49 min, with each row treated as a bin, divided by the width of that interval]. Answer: 65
